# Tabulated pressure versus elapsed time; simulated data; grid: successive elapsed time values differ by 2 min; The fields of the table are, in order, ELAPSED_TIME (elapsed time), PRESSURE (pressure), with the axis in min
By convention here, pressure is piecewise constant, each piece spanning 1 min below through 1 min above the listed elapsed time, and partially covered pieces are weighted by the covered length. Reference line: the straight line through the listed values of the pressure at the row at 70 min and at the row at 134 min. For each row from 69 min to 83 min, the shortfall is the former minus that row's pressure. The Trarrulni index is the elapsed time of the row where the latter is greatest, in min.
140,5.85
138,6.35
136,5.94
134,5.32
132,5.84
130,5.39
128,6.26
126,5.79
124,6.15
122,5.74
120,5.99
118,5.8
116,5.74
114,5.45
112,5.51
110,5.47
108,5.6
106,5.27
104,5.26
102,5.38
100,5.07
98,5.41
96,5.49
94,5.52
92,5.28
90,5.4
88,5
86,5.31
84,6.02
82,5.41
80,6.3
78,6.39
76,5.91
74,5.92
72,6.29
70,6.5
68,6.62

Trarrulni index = 82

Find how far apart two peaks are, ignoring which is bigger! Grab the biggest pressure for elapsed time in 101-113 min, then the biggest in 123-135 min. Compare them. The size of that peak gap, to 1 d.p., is 0.7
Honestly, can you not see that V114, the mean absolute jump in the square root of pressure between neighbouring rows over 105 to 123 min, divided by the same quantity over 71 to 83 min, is 0.47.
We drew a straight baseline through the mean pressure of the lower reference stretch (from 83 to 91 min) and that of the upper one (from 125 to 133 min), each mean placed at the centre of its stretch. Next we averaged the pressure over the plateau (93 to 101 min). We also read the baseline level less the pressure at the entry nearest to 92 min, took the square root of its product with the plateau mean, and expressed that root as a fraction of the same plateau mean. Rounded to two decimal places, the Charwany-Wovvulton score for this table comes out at 0.19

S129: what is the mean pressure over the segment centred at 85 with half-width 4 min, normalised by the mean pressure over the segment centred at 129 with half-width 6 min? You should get 0.94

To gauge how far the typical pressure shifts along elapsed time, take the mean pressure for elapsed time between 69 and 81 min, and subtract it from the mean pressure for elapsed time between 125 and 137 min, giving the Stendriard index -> -0.5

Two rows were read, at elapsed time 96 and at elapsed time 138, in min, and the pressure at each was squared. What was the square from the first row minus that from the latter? -10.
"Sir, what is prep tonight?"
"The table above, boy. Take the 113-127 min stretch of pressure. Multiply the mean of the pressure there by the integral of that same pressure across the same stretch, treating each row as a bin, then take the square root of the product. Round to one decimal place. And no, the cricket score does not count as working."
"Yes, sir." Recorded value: 21.7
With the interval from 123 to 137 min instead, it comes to 21.7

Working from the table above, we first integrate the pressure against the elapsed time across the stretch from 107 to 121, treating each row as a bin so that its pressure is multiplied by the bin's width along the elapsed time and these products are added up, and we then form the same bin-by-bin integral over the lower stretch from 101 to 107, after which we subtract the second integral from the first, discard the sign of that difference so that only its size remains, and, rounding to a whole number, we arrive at 47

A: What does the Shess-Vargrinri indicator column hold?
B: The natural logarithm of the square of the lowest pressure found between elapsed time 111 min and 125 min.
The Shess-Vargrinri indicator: 3.39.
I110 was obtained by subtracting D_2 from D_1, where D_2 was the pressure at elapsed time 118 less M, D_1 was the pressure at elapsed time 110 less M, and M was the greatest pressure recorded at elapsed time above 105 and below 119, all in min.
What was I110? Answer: -0.3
